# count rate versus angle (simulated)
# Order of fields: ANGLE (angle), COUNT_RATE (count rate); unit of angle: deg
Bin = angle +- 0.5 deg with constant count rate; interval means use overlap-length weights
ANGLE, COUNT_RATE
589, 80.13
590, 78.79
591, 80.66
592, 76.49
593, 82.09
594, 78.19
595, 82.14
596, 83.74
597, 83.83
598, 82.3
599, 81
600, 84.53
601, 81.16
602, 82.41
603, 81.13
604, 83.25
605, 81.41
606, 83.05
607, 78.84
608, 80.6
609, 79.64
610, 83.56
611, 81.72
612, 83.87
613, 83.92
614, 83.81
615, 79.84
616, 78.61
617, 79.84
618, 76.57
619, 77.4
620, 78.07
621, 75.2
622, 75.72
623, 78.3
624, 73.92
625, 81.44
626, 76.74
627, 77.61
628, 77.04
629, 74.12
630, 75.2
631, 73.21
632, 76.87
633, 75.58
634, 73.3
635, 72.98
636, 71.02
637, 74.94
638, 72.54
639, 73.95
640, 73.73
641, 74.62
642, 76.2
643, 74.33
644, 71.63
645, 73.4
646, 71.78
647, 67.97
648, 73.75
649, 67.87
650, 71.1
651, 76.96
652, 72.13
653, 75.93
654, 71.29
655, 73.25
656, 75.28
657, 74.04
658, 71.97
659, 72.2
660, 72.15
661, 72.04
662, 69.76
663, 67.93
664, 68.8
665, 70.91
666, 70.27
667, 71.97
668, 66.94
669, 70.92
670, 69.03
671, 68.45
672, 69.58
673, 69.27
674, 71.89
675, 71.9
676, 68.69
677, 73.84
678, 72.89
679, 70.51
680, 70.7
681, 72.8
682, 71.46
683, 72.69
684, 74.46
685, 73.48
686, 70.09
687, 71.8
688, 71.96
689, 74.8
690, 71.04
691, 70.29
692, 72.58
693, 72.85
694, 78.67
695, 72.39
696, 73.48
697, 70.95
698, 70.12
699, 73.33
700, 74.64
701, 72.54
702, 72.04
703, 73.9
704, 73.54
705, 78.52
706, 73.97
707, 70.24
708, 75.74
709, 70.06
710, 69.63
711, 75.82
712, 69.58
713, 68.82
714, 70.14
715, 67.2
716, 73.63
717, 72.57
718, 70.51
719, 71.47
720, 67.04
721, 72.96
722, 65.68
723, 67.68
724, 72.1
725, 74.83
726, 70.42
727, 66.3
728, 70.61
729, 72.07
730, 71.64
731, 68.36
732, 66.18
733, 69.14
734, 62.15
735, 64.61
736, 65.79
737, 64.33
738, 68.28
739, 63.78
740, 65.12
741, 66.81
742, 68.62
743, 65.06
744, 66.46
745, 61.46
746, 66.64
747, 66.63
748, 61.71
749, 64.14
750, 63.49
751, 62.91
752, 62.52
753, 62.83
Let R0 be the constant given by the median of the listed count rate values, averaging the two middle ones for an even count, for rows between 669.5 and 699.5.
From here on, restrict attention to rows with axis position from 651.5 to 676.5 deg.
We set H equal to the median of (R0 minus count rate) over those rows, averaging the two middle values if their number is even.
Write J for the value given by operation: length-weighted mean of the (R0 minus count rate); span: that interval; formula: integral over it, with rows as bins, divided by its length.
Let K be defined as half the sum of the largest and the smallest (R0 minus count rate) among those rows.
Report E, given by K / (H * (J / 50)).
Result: 46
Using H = 1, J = 0.8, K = 0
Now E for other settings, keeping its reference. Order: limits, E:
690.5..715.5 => -147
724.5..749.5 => 7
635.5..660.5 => -18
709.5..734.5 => 41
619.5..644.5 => -22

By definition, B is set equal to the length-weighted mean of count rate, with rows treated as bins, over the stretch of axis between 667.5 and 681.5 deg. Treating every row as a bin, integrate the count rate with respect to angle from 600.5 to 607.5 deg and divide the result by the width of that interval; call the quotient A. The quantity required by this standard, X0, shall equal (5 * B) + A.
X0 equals 434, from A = 82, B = 70.5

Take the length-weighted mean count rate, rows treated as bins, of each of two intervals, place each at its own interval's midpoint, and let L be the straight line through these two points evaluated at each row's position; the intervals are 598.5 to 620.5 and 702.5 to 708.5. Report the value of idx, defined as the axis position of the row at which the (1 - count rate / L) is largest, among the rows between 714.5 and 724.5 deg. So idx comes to 722 deg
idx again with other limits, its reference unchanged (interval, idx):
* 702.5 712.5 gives 710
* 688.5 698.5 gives 691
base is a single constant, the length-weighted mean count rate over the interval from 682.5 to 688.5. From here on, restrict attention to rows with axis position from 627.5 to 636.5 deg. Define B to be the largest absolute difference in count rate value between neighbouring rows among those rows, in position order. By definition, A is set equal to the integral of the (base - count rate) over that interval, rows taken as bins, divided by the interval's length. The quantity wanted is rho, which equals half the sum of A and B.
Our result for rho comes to 0.9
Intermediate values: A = -2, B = 3.7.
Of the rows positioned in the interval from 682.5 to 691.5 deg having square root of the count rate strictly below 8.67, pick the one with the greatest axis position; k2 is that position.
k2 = 691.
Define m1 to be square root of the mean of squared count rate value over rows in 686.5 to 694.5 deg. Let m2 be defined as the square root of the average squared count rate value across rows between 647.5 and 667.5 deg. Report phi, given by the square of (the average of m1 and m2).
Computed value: 5261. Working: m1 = 73.0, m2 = 72.0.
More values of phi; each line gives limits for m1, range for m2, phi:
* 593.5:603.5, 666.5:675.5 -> 5782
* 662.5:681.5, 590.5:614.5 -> 5794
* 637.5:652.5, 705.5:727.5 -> 5158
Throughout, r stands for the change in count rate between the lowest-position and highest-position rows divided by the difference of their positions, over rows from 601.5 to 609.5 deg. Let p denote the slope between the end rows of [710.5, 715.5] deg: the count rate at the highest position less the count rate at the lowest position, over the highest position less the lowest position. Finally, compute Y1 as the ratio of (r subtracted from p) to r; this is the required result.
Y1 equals 4.4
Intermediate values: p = -2.2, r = -0.4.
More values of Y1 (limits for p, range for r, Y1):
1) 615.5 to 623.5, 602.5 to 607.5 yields -0.9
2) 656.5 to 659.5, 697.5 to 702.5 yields -2.9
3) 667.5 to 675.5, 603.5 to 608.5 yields -2.1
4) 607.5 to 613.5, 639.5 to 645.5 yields -11.1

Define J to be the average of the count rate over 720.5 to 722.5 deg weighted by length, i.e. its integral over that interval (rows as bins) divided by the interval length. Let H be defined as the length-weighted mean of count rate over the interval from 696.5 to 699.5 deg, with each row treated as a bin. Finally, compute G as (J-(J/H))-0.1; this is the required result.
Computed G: 68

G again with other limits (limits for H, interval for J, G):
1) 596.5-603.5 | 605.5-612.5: 81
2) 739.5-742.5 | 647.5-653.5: 72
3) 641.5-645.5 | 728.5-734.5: 67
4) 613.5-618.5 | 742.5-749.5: 64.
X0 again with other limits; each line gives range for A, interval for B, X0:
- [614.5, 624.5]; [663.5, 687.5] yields 432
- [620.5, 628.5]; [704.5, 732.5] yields 431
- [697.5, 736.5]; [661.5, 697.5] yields 428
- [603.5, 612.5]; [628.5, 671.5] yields 444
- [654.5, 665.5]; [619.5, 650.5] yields 443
